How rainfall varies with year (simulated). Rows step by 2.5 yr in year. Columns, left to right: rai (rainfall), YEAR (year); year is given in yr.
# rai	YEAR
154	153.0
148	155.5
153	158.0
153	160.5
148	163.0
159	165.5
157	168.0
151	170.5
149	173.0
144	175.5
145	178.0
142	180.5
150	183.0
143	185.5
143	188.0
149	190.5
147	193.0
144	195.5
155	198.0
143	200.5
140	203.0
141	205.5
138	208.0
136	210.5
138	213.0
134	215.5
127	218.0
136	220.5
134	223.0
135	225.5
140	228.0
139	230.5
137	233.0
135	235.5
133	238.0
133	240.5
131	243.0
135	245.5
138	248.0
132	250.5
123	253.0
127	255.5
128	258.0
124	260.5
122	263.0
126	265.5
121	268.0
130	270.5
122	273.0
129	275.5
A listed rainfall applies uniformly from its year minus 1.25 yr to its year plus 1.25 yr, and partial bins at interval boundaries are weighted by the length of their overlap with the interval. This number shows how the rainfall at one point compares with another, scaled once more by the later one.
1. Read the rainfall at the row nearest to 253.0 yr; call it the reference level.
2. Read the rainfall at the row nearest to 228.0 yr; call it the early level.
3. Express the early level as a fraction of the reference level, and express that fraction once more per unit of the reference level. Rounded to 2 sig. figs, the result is 0.0093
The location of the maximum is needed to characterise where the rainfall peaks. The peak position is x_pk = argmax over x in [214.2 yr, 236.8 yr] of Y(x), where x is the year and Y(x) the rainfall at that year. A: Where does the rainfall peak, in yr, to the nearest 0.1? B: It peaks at 228.0 yr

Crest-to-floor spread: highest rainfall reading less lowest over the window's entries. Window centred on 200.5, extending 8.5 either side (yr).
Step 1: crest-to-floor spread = 17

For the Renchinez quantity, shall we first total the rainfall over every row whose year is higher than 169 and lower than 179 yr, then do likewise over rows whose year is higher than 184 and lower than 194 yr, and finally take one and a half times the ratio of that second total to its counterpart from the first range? 1.48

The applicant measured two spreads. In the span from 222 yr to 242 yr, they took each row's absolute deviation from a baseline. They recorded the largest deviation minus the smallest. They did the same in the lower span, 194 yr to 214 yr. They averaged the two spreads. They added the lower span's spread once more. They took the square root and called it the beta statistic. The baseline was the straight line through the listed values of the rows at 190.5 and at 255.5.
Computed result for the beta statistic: 3.3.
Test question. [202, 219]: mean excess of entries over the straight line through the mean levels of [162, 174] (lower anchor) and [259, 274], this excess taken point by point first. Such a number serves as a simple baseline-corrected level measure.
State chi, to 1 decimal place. -4.2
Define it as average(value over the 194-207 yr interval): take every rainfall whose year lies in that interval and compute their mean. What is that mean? 145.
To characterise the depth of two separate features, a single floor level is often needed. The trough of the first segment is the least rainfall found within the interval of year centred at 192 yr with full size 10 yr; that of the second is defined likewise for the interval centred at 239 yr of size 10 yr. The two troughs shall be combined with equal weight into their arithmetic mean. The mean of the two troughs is 137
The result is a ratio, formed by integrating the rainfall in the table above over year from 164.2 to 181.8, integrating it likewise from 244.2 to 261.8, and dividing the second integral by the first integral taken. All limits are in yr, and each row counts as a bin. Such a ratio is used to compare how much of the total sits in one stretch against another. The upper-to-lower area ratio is 0.87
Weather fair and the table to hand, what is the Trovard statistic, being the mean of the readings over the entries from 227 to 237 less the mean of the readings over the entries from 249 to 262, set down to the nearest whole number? 11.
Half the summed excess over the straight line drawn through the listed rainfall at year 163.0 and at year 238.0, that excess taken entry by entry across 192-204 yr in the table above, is 12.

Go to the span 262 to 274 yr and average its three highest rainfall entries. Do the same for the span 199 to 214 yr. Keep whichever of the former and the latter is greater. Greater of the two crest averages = 141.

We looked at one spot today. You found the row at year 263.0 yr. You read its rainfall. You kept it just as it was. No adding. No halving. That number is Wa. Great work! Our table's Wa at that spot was 122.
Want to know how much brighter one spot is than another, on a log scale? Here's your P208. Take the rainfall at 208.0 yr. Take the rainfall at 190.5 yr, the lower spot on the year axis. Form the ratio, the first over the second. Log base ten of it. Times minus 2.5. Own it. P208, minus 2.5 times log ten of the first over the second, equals 0.08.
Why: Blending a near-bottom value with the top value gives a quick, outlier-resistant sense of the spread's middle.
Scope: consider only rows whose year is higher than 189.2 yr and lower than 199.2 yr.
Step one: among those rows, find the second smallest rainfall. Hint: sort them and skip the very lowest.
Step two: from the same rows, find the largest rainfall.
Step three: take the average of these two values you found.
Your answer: 151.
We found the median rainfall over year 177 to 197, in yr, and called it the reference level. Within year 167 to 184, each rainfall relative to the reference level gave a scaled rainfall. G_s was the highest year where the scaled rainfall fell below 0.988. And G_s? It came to 180.5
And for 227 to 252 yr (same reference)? 250.5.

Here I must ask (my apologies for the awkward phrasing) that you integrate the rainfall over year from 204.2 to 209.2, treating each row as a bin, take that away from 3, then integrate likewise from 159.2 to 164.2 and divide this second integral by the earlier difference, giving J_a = -1.084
